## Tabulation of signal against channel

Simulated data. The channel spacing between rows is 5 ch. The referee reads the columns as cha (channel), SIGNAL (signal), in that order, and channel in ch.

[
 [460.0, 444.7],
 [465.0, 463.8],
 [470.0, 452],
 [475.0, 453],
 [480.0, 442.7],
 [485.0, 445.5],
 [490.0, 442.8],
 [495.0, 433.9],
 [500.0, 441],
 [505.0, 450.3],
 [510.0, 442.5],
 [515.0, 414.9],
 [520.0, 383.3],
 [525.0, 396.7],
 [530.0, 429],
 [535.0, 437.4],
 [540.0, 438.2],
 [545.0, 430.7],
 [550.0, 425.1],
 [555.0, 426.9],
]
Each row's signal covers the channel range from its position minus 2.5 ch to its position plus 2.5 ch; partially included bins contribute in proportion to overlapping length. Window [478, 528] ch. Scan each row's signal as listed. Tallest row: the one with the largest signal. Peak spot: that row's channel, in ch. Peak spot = 505.0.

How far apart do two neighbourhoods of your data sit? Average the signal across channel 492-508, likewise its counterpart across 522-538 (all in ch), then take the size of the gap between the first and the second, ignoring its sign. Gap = 21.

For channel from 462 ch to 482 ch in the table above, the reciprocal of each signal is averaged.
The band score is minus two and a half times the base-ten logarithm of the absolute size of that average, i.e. 6.64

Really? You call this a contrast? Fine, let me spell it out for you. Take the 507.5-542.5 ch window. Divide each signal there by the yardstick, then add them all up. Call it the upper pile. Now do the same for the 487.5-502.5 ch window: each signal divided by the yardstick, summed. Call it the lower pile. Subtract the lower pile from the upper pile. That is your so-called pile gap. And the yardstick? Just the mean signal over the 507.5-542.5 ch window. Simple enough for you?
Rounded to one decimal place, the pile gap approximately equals 3.9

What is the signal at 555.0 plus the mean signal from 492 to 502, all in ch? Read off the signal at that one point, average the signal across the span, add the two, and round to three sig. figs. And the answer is 864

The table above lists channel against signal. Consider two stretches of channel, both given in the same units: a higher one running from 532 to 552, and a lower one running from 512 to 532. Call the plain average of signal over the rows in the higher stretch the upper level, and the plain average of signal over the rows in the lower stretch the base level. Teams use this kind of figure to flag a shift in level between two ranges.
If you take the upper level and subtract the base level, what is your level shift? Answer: 27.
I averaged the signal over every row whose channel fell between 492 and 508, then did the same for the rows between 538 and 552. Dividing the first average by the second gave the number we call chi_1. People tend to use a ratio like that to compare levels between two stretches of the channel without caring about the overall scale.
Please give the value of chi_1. 1.024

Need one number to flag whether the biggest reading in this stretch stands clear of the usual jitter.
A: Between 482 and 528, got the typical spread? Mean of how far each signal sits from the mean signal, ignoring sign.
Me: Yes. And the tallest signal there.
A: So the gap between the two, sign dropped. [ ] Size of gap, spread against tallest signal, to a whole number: 431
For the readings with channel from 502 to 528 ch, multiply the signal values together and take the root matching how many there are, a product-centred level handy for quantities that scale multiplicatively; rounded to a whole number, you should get 417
